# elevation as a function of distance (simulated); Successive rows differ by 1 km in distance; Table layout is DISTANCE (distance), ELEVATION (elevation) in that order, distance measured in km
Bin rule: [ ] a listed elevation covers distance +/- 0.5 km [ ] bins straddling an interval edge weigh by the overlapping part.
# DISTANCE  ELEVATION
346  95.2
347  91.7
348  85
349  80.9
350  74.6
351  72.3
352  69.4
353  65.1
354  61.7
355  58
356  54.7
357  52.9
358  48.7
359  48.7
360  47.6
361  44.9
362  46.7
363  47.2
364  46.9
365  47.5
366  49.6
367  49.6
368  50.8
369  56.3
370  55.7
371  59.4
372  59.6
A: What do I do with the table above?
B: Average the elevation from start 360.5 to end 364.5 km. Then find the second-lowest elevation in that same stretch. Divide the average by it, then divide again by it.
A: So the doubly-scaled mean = 0.0213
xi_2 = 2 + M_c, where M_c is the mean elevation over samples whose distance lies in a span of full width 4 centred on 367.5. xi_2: 54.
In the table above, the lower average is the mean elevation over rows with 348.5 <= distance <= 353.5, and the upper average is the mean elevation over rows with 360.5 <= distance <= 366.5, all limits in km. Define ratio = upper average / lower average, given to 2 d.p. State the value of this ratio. 0.65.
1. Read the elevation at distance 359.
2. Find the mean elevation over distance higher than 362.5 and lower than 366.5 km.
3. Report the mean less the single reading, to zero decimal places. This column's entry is -1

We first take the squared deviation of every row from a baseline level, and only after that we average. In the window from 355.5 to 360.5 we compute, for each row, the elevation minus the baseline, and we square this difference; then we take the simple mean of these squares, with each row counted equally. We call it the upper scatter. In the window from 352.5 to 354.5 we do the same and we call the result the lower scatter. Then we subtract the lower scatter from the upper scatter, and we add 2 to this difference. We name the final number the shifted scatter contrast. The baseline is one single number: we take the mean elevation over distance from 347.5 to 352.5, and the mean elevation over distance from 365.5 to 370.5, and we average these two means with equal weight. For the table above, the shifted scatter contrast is 199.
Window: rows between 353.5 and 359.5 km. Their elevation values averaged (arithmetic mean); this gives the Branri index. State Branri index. 54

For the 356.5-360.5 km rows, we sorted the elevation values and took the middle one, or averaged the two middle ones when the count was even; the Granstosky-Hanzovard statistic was 48.7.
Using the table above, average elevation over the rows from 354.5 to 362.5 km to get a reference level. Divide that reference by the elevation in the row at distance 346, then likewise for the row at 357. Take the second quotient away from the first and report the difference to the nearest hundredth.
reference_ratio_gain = -0.42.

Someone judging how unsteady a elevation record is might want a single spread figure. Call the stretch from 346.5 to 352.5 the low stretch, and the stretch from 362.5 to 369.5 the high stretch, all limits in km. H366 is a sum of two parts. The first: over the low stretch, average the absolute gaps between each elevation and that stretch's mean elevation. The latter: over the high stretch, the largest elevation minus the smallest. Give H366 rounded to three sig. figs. 16.3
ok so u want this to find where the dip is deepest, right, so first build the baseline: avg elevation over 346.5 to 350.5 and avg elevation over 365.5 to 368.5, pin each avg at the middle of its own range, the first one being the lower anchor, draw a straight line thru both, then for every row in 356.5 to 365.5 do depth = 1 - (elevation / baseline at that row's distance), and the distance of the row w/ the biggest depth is 358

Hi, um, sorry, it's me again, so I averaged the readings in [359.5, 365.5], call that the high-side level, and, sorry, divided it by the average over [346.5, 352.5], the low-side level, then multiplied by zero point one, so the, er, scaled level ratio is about 0.059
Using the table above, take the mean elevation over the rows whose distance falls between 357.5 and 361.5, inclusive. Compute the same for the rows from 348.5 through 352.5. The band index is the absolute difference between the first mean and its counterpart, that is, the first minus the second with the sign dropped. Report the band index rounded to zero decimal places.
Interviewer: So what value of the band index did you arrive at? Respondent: 27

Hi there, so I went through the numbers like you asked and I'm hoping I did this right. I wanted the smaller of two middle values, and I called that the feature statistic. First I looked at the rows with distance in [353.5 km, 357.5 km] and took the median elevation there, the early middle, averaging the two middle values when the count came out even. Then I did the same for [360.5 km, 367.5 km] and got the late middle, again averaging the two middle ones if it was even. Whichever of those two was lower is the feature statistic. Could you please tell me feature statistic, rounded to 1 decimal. 47.2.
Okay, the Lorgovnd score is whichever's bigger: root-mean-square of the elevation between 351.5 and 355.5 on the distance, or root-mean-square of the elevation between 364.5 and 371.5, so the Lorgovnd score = 64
